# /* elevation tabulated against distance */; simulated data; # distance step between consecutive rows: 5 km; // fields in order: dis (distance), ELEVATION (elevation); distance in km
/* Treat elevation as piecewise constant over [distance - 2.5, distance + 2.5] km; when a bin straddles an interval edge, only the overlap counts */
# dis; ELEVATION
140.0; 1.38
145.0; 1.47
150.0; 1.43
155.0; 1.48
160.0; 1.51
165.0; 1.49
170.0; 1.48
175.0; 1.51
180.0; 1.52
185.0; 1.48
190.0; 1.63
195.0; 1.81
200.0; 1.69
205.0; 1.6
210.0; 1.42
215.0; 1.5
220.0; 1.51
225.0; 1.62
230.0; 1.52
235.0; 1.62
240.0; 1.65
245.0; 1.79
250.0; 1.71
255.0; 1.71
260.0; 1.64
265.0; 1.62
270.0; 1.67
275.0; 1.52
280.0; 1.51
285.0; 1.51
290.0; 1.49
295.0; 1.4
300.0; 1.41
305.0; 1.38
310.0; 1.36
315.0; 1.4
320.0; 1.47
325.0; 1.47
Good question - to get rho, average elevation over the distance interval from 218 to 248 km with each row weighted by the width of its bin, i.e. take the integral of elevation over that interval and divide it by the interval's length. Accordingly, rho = 1.62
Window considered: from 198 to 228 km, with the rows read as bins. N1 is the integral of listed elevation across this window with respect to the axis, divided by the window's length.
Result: 1.55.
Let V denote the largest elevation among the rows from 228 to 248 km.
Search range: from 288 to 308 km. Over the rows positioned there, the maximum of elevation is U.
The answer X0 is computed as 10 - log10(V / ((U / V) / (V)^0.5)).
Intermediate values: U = 1.49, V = 1.79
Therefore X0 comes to 9.54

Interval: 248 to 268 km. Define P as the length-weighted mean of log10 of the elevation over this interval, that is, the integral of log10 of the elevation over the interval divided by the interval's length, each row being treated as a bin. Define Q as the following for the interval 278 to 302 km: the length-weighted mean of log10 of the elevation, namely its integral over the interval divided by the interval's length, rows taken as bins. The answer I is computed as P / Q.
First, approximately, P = 0.222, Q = 0.165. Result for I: 1.34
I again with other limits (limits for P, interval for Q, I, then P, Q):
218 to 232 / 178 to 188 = 1.07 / 0.191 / 0.178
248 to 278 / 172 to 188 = 1.21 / 0.215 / 0.178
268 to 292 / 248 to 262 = 0.82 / 0.187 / 0.227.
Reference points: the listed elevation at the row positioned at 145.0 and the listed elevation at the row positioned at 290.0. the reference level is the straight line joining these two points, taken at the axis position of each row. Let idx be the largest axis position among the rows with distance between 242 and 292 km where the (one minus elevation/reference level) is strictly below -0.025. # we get 270.0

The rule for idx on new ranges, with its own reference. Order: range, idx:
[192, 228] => 225.0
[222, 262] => 260.0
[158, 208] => 205.0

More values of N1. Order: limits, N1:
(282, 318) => 1.42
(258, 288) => 1.58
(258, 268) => 1.63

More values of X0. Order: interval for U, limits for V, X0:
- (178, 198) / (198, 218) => 9.69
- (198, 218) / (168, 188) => 9.77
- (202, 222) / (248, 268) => 9.62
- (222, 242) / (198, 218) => 9.65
